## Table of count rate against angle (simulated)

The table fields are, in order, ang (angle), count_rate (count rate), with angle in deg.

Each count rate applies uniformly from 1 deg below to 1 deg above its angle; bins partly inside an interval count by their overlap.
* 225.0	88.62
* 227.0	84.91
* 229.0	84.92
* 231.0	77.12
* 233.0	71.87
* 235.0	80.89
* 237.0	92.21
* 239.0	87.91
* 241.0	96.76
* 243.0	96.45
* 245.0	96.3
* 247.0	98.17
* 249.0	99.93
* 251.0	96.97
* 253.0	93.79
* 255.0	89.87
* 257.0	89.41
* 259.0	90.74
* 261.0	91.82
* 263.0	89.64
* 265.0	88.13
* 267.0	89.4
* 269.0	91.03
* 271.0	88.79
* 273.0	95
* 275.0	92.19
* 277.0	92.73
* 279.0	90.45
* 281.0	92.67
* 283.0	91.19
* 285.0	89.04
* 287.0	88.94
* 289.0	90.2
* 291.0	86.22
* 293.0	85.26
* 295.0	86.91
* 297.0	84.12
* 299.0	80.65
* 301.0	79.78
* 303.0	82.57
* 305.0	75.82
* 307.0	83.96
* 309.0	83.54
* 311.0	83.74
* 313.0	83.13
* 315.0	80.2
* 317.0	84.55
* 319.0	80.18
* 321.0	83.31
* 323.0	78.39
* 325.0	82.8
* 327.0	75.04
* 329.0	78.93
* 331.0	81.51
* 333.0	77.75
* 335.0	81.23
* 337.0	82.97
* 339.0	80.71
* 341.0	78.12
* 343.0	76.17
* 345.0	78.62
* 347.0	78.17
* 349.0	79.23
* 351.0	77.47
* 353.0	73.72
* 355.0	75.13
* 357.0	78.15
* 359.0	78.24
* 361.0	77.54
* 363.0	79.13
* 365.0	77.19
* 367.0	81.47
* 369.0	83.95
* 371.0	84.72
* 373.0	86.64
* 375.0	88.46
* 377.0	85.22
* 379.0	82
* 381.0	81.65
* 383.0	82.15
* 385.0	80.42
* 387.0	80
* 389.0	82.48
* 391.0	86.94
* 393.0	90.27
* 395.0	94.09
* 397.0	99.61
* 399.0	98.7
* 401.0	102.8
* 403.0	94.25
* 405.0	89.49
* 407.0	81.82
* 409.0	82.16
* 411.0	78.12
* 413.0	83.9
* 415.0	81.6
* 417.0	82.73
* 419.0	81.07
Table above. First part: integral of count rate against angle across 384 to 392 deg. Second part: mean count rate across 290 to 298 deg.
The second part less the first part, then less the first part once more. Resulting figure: -1234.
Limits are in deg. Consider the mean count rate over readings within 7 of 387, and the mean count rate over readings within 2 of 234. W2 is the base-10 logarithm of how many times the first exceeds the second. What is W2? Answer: 0.04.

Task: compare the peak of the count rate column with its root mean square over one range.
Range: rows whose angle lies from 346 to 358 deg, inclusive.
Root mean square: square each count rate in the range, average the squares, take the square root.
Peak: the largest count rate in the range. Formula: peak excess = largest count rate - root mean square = 2.2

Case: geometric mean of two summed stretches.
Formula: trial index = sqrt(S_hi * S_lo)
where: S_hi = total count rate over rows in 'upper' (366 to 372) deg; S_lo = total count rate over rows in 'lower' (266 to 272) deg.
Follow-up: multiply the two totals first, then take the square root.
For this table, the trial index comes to 260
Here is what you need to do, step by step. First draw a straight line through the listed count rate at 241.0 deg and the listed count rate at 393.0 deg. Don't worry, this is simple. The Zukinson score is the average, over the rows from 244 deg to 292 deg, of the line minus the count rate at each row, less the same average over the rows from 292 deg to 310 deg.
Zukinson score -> -7.9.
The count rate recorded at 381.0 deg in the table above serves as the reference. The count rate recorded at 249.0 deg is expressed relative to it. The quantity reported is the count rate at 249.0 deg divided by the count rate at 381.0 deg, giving 1.22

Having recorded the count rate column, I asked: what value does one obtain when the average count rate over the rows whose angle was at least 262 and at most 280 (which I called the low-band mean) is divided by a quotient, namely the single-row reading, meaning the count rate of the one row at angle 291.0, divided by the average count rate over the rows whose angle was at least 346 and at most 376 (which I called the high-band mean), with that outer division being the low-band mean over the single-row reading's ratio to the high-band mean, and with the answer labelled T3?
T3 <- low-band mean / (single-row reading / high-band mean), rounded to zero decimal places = 84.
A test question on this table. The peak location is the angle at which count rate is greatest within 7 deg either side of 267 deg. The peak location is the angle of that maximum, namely 273.0 deg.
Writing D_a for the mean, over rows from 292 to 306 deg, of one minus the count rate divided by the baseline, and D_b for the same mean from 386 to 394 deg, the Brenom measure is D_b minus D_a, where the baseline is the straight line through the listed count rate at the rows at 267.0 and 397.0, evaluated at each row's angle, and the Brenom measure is 0.04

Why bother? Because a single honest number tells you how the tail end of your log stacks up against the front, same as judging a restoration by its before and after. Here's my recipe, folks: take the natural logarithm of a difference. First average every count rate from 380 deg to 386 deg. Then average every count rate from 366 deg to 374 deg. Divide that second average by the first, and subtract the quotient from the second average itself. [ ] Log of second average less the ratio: 4.42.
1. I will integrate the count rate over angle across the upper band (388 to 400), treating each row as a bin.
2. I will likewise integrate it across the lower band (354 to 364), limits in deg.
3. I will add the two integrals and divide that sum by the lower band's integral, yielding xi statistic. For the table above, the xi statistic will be 2.42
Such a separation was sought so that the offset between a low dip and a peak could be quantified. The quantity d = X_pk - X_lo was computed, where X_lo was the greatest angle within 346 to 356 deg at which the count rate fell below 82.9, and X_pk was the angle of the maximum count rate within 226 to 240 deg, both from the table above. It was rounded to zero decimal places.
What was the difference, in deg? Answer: -118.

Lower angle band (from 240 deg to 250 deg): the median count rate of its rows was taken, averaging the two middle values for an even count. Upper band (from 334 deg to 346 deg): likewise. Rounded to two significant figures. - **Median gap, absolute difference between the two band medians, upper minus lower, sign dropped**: 17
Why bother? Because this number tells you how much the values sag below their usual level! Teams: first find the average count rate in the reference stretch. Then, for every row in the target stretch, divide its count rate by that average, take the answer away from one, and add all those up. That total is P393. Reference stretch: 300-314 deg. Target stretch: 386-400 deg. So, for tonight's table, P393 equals -0.73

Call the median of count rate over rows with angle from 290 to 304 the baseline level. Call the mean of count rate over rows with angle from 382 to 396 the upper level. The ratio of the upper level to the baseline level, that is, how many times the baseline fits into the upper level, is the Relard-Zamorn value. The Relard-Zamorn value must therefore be 1.01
